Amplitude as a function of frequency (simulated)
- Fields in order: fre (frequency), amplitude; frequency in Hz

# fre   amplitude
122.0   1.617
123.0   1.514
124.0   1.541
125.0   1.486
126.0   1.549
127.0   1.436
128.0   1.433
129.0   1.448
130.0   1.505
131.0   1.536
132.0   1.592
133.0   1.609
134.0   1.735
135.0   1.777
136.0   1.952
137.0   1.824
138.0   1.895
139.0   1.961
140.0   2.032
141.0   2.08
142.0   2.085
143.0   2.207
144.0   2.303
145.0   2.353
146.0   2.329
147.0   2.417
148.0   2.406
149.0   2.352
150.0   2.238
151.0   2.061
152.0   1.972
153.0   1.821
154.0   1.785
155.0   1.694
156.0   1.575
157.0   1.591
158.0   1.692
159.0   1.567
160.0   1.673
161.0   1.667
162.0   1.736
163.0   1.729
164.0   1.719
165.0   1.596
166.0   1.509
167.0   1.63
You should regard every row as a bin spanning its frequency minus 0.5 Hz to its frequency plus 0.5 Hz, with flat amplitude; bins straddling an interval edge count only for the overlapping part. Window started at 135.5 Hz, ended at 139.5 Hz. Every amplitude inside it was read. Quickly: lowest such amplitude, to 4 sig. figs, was 1.824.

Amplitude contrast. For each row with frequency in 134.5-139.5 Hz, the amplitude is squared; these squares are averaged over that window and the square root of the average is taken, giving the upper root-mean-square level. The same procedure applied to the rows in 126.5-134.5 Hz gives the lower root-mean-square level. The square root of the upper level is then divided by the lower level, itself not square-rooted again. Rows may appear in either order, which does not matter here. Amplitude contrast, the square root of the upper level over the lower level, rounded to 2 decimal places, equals 0.89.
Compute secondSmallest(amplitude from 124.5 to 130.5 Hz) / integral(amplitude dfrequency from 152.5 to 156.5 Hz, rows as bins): 0.21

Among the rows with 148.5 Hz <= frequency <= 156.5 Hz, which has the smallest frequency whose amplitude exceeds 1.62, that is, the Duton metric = 149.0 Hz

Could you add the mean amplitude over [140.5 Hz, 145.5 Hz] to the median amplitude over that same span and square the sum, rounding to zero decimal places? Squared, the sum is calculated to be 19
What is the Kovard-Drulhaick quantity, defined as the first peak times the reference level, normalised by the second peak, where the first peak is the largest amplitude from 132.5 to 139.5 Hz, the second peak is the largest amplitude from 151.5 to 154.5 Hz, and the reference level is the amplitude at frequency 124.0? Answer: 1.5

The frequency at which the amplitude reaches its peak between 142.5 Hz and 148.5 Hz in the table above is 147.0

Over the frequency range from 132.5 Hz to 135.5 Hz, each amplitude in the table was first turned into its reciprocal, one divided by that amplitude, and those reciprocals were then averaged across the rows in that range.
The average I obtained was 0.59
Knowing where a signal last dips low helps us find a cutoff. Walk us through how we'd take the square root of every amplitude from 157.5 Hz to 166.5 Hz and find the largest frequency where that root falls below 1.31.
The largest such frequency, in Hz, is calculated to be 166.0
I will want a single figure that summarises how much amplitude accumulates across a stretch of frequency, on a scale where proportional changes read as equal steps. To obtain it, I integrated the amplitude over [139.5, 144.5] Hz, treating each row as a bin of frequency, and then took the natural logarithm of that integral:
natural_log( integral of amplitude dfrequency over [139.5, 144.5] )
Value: 2.37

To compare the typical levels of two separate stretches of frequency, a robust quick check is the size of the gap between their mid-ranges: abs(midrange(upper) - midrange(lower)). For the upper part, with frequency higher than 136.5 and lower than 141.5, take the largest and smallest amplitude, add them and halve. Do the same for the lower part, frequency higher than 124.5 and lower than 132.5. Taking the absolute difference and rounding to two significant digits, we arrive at 0.44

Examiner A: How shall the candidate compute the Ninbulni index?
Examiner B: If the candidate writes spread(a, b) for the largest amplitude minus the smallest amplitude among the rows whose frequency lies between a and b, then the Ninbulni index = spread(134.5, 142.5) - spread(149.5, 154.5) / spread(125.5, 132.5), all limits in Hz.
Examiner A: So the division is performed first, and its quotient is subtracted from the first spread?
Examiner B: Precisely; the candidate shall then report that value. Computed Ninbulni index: -2.5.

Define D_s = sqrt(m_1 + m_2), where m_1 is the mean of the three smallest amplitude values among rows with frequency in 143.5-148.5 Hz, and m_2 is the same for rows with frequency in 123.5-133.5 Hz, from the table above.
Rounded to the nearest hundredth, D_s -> 1.94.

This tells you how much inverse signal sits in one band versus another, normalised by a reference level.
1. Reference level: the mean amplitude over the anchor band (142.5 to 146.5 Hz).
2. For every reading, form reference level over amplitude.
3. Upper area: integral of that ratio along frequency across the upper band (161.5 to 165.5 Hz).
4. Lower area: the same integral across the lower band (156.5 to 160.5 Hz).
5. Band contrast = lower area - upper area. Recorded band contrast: 0.2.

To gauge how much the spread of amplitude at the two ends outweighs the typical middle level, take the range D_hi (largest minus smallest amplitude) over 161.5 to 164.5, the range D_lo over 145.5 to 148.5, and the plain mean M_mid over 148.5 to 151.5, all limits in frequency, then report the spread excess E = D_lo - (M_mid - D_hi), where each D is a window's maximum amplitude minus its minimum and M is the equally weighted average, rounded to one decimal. -2.1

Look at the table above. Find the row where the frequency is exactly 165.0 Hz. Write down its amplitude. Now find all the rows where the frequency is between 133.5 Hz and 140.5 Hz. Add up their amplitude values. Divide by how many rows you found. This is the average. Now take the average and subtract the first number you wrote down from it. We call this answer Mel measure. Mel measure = 0.3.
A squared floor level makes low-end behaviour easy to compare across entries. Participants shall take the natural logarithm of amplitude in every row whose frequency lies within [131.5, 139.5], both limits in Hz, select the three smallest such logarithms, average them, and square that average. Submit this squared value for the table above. 0.25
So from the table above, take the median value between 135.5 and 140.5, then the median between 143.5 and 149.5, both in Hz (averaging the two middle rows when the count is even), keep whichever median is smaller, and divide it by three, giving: 0.651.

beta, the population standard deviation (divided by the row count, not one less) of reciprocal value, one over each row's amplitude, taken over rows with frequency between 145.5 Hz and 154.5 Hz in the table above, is 0.054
